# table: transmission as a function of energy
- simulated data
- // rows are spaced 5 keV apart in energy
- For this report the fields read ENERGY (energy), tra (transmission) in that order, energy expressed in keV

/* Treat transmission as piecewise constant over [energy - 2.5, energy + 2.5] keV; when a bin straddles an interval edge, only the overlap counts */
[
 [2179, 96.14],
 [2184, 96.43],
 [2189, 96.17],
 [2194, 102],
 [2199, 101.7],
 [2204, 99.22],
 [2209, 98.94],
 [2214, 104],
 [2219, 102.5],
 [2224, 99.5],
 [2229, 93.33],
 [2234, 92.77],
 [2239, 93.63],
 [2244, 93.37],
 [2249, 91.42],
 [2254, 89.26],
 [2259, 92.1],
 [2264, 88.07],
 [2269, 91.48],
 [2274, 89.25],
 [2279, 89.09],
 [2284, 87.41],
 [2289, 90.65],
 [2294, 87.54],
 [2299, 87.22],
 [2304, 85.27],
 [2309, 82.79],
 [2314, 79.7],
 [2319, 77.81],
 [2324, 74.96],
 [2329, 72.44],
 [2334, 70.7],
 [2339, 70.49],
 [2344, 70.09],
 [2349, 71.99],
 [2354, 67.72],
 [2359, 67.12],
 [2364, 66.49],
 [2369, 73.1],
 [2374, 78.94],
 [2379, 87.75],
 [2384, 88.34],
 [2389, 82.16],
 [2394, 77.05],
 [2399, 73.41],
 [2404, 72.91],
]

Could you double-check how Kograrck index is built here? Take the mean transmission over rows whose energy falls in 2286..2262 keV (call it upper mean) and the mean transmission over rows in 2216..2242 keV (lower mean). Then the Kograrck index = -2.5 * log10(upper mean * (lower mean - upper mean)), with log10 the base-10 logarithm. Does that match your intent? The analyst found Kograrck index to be -7.0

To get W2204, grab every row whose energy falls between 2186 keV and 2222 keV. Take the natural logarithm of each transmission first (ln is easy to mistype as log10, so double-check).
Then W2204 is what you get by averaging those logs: 4.61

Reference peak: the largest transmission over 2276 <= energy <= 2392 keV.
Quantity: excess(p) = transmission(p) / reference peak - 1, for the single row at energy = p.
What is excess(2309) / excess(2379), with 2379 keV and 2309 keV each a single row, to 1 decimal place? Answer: 2.7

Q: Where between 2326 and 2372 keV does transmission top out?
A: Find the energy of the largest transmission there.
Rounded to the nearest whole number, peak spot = 2369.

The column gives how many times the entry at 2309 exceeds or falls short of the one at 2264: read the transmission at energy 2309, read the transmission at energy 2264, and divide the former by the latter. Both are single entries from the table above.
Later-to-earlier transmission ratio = 0.94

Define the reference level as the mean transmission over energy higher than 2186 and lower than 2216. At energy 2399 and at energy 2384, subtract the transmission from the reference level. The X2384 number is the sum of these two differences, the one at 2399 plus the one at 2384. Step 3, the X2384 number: 39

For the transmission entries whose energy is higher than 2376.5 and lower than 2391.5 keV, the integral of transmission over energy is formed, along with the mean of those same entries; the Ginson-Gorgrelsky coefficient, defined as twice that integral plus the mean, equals 2669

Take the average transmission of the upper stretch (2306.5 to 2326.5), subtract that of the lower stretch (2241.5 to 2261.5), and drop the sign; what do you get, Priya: 13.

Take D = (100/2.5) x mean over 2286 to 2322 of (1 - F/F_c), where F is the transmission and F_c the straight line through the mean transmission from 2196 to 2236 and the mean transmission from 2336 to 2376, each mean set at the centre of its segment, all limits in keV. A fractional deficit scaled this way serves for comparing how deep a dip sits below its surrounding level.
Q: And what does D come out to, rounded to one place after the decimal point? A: -1.5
